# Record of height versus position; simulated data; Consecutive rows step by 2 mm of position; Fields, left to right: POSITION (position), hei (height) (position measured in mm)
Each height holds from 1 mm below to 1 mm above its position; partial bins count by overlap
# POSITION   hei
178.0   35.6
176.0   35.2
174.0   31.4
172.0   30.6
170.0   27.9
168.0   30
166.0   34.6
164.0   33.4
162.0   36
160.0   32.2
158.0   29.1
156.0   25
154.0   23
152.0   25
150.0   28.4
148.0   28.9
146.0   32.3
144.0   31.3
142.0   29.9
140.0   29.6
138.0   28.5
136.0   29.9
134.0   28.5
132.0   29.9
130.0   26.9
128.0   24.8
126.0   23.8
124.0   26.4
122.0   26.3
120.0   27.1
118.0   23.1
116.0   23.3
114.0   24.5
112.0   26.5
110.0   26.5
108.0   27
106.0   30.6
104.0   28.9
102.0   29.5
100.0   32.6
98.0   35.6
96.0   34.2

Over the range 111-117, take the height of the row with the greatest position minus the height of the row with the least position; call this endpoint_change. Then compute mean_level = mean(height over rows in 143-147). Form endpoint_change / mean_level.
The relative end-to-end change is -0.10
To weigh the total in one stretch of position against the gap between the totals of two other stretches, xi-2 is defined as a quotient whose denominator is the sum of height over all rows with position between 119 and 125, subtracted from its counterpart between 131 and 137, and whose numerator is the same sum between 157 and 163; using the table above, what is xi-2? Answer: 11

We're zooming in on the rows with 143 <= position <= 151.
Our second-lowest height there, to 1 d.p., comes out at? 28.9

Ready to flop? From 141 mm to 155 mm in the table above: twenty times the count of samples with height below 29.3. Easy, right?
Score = 80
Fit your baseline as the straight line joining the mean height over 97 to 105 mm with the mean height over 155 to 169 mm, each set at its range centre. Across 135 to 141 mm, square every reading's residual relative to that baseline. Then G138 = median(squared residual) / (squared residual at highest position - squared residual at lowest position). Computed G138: 3.6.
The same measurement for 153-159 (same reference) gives -0.6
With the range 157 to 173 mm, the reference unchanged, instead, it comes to -0.9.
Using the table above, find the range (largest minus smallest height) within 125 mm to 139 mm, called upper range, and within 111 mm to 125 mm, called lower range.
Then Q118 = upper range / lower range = 1.5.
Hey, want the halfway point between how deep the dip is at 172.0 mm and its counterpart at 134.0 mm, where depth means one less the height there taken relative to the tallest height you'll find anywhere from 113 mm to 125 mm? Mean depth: -0.090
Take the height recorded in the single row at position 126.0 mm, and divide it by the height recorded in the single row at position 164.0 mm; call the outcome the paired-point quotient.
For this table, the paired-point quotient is 0.71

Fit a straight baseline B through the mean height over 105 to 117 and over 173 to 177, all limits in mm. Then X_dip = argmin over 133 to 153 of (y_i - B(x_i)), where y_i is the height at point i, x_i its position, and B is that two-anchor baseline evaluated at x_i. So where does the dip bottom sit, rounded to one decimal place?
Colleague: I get 152.0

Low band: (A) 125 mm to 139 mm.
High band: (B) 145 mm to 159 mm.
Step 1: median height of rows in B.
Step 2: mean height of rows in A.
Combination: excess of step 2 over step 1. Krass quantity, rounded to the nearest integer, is -1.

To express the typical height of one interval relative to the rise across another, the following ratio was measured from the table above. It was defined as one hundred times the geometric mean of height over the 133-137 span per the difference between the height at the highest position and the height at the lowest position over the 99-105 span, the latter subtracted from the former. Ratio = -789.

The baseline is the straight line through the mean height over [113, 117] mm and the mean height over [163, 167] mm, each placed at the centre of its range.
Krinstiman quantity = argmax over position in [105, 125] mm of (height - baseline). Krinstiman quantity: 106.0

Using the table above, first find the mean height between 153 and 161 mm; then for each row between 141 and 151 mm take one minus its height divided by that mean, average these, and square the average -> 0.011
